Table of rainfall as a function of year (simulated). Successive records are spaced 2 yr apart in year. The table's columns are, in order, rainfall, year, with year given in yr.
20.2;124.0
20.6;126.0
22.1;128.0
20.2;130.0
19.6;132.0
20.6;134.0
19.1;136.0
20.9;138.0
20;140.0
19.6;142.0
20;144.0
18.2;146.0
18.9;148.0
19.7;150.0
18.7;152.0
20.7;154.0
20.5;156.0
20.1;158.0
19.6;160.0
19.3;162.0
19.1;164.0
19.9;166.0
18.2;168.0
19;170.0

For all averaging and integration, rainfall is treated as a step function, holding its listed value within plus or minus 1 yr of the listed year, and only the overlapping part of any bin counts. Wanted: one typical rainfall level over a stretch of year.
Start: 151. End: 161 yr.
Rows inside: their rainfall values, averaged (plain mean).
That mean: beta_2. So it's 19.9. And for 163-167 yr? 19.5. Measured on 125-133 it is 20.6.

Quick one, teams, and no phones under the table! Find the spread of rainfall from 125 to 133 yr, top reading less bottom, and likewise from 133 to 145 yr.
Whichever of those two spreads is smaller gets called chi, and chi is 1.80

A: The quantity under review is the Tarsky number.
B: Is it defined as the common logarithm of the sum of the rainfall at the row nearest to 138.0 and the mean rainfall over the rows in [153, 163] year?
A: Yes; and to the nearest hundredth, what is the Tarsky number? 1.61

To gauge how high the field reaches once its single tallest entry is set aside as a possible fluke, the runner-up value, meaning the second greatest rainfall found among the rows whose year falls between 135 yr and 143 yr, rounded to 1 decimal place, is 20.0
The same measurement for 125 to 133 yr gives 20.6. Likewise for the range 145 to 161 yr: 20.5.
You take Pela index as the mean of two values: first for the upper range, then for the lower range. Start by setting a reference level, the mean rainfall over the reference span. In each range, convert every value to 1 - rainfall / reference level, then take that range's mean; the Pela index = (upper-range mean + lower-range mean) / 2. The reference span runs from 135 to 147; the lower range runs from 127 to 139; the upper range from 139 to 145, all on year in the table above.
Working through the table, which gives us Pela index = -0.026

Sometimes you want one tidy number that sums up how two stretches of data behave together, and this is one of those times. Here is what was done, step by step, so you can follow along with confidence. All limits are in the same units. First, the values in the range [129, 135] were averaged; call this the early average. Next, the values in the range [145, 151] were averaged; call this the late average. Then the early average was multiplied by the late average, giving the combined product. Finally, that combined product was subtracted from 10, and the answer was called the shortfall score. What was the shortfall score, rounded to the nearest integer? -371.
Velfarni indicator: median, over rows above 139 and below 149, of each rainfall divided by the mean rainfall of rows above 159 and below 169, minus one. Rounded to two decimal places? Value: 0.02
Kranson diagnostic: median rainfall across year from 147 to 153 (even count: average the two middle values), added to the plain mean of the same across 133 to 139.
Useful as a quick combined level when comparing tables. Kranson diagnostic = 39.1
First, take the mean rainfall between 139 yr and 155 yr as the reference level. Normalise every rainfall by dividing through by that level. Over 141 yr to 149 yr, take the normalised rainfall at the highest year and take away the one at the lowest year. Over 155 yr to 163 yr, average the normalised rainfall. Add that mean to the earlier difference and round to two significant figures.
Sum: 0.98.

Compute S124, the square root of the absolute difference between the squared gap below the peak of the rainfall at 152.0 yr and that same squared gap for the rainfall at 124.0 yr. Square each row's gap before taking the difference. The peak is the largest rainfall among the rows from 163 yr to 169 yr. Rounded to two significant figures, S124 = 1.2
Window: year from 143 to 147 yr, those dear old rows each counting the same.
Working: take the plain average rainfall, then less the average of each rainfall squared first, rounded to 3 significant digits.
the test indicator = -347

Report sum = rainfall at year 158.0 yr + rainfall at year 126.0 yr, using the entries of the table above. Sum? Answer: 40.7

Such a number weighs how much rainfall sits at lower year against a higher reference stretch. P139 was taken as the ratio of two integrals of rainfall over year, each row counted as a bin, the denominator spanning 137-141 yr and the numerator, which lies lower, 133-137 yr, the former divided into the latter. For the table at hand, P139 0.97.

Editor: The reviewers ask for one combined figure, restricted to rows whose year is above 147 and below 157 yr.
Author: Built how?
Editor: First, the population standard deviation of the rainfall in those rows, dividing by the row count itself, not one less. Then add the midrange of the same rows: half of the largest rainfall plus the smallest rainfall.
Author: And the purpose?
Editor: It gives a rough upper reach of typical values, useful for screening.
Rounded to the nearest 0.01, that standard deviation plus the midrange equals 20.51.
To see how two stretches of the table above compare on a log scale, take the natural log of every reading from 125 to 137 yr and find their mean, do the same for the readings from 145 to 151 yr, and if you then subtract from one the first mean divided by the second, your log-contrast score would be -0.025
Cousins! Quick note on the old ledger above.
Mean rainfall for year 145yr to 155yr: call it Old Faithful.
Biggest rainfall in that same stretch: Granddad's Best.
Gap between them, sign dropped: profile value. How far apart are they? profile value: 1.5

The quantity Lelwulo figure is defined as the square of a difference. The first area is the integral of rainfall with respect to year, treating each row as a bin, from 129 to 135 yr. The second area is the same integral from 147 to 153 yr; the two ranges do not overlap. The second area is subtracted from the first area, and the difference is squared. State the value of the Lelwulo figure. 38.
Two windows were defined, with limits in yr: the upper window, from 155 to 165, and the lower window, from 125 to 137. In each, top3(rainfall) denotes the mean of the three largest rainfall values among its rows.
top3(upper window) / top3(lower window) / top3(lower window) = 0.045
